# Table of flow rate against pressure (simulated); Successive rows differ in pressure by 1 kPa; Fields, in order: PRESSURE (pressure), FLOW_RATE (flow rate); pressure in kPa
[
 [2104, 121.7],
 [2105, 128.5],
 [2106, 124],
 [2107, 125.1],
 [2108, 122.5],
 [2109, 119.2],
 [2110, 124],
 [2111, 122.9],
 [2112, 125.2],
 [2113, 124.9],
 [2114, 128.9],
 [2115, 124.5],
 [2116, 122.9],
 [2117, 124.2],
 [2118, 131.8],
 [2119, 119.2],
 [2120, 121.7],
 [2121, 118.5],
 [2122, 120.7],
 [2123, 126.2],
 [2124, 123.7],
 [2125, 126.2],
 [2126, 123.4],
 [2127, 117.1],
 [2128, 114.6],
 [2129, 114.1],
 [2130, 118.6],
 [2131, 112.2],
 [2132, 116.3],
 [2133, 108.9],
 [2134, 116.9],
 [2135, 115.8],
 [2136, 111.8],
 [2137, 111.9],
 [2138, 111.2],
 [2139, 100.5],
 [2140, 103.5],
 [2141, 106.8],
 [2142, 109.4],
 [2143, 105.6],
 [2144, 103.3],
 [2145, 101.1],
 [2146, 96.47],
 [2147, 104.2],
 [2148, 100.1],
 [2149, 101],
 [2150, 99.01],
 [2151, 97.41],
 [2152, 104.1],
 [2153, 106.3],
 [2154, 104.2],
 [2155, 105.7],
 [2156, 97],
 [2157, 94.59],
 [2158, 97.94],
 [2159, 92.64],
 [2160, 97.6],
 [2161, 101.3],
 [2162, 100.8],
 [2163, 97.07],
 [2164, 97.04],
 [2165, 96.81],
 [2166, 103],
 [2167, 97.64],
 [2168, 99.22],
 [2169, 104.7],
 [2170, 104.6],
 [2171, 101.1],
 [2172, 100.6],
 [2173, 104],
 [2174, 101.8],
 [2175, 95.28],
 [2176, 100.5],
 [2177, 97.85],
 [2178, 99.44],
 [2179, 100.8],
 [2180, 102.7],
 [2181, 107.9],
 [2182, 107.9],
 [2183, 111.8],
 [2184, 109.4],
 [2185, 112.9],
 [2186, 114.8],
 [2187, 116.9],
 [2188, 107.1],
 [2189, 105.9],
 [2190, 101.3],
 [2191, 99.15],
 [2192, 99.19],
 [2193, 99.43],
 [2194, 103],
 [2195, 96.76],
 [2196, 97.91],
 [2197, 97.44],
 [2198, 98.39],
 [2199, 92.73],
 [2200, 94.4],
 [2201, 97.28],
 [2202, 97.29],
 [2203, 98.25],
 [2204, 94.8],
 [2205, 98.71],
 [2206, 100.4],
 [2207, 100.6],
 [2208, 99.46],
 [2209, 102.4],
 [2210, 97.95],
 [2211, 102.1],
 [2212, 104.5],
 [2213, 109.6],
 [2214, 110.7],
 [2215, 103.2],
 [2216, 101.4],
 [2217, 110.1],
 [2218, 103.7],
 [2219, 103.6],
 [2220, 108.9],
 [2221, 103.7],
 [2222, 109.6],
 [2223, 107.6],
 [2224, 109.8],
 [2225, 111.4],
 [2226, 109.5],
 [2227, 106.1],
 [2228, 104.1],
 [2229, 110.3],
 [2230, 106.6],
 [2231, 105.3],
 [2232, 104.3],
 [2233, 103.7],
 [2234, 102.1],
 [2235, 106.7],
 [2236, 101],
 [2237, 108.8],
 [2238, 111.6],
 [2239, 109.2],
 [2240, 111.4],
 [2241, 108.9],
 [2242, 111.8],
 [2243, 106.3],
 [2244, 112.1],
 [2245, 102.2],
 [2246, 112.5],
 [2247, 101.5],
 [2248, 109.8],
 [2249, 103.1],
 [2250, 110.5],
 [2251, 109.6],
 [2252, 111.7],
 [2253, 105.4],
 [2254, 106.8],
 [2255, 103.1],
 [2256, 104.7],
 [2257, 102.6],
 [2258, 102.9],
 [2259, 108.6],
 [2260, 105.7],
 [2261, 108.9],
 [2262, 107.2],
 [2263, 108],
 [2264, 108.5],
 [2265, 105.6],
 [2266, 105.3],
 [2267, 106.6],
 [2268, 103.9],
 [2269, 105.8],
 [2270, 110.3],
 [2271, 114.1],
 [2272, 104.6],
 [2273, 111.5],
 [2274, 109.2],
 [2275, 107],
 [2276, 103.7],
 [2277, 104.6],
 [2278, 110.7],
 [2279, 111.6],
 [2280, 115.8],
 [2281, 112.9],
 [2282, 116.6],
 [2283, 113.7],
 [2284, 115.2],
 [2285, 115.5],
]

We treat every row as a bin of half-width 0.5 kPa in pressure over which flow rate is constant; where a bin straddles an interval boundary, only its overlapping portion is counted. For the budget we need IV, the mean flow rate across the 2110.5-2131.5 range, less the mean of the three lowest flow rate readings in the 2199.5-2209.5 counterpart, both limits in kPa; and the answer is 26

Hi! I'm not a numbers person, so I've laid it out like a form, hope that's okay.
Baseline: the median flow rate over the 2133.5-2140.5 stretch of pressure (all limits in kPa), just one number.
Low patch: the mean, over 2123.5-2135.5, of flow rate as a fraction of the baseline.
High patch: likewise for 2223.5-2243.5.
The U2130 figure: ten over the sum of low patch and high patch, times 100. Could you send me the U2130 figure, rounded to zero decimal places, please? 497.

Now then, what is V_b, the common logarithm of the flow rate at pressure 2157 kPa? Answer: 1.976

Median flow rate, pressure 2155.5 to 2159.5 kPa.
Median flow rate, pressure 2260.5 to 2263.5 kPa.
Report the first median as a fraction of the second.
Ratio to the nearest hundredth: 0.89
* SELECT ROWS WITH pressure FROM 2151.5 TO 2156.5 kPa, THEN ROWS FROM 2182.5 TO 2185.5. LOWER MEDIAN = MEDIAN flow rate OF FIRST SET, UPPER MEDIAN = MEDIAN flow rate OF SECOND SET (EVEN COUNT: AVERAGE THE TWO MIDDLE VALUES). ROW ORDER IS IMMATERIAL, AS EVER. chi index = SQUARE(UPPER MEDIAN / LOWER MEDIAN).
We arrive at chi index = 1.15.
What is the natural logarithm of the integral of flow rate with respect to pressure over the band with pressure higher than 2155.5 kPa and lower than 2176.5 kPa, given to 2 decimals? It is 7.64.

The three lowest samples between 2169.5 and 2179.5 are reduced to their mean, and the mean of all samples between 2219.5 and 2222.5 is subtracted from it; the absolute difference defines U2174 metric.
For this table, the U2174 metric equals 9.9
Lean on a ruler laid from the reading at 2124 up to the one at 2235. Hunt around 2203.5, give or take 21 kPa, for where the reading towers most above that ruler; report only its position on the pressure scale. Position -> 2187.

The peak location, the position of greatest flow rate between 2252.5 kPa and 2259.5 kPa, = 2259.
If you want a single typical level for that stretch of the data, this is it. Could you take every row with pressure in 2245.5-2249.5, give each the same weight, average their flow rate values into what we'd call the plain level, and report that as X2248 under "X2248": 106.7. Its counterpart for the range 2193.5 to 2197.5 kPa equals 98.8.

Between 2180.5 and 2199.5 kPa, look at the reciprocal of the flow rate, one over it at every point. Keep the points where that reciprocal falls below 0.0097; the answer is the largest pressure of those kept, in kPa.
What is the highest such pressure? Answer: 2189 kPa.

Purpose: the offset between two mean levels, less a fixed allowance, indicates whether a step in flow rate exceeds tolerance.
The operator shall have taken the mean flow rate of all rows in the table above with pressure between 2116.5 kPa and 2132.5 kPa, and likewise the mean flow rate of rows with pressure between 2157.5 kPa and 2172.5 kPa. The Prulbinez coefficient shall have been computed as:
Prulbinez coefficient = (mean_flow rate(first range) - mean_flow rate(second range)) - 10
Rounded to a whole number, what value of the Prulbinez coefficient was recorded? 11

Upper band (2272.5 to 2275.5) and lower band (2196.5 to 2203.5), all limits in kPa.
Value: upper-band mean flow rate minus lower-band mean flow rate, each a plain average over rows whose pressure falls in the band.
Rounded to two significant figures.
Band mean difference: 13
